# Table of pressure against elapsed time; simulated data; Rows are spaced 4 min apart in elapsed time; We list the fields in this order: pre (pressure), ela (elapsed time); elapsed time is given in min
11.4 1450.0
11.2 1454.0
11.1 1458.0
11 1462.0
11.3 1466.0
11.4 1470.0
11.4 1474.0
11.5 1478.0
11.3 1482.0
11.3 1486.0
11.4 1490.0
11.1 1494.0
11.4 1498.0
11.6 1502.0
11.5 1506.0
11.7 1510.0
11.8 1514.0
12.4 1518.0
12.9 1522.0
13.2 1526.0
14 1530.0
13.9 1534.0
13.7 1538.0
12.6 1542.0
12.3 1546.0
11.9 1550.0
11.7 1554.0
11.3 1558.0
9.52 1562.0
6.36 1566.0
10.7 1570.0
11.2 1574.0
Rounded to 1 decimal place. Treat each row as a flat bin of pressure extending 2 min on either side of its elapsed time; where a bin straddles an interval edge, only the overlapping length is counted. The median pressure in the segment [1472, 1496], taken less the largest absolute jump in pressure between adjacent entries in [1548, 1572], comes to 7.0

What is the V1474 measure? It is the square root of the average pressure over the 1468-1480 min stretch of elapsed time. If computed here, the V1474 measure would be 3.38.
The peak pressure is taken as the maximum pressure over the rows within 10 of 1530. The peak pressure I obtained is 14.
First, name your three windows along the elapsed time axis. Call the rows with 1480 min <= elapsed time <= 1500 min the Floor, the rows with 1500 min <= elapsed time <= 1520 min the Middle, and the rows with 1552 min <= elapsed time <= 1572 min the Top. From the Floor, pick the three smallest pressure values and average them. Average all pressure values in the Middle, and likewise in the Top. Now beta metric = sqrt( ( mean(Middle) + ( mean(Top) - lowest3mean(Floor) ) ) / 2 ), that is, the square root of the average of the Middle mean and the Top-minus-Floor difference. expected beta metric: 2.3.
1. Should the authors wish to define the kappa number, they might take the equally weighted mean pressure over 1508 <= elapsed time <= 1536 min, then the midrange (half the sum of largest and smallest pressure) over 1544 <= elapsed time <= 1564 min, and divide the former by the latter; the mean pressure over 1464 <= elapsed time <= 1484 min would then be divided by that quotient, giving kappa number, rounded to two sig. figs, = 9.7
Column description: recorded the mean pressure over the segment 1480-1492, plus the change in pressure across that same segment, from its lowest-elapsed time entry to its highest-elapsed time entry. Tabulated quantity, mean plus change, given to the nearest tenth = 11.4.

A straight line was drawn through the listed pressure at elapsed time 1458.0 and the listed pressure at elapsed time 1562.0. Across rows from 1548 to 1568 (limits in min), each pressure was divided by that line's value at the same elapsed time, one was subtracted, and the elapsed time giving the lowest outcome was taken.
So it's 1566.0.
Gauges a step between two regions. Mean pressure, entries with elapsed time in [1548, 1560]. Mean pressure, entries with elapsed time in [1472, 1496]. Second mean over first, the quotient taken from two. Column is 1.03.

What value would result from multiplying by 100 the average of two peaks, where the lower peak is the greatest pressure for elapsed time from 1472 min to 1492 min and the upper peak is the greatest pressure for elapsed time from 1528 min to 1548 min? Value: 1275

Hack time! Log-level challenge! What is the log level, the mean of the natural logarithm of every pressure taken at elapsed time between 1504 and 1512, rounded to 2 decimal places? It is 2.45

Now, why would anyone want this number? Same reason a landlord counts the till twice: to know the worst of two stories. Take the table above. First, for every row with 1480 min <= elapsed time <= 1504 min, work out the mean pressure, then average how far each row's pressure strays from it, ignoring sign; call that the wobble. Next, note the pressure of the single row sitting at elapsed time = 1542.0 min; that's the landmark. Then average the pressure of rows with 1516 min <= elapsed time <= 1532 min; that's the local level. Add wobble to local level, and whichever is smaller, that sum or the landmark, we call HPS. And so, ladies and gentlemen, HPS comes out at 12.6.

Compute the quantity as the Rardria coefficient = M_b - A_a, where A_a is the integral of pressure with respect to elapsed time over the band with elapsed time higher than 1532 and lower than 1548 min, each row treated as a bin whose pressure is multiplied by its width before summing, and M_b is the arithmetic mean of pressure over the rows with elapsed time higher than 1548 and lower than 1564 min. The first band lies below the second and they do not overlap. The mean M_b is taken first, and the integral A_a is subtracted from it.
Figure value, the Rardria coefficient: -199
